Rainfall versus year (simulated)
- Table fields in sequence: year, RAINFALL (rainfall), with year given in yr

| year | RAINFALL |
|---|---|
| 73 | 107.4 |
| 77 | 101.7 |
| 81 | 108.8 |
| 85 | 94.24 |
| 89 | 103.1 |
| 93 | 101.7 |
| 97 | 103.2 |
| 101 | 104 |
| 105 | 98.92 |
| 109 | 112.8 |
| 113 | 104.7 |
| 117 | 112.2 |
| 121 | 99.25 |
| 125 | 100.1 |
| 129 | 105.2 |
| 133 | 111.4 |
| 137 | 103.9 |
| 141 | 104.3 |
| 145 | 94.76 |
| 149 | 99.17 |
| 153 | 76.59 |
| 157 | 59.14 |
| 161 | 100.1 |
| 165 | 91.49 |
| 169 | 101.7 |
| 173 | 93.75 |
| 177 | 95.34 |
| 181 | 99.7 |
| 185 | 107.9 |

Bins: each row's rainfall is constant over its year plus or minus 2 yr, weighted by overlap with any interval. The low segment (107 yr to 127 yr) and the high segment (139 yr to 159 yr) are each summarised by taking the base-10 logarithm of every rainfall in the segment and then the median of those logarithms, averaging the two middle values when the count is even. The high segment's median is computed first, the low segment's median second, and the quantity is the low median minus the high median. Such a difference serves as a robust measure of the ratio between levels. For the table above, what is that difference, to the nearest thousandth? 0.043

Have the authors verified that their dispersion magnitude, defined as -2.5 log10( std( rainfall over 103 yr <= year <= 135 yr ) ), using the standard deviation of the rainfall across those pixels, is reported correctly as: -1.9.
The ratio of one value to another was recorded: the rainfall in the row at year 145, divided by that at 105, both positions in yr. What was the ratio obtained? 0.958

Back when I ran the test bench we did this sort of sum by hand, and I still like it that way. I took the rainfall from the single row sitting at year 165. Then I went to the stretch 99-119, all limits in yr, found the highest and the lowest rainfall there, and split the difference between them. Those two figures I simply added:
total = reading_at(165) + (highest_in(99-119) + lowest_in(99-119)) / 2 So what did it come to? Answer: 197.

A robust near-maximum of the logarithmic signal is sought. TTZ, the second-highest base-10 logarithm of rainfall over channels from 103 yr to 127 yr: 2.05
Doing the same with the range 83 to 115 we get 2.02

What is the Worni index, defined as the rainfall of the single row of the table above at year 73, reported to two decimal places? 107.40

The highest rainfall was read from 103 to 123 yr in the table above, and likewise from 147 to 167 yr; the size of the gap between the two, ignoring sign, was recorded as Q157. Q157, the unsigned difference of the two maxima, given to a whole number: 13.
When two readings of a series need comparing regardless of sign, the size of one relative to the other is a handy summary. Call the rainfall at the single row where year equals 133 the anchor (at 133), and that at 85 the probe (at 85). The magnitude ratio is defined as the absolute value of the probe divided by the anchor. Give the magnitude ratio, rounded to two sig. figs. 0.85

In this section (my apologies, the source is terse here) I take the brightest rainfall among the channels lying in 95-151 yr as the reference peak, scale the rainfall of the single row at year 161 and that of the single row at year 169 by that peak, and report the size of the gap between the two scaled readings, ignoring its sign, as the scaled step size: 0.014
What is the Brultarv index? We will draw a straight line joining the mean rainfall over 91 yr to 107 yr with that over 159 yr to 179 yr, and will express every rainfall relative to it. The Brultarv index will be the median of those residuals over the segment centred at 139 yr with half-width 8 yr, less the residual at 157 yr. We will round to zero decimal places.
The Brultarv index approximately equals 44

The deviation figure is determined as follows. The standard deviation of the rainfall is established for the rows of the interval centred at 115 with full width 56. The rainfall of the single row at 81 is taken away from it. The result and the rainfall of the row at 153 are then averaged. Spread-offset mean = -14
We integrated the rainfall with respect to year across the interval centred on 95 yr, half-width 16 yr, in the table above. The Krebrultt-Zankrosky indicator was 3307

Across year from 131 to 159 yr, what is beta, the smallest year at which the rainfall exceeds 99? 133 yr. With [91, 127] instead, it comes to 93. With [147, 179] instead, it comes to 149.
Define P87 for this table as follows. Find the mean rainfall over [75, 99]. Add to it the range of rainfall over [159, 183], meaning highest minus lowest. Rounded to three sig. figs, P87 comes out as 112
